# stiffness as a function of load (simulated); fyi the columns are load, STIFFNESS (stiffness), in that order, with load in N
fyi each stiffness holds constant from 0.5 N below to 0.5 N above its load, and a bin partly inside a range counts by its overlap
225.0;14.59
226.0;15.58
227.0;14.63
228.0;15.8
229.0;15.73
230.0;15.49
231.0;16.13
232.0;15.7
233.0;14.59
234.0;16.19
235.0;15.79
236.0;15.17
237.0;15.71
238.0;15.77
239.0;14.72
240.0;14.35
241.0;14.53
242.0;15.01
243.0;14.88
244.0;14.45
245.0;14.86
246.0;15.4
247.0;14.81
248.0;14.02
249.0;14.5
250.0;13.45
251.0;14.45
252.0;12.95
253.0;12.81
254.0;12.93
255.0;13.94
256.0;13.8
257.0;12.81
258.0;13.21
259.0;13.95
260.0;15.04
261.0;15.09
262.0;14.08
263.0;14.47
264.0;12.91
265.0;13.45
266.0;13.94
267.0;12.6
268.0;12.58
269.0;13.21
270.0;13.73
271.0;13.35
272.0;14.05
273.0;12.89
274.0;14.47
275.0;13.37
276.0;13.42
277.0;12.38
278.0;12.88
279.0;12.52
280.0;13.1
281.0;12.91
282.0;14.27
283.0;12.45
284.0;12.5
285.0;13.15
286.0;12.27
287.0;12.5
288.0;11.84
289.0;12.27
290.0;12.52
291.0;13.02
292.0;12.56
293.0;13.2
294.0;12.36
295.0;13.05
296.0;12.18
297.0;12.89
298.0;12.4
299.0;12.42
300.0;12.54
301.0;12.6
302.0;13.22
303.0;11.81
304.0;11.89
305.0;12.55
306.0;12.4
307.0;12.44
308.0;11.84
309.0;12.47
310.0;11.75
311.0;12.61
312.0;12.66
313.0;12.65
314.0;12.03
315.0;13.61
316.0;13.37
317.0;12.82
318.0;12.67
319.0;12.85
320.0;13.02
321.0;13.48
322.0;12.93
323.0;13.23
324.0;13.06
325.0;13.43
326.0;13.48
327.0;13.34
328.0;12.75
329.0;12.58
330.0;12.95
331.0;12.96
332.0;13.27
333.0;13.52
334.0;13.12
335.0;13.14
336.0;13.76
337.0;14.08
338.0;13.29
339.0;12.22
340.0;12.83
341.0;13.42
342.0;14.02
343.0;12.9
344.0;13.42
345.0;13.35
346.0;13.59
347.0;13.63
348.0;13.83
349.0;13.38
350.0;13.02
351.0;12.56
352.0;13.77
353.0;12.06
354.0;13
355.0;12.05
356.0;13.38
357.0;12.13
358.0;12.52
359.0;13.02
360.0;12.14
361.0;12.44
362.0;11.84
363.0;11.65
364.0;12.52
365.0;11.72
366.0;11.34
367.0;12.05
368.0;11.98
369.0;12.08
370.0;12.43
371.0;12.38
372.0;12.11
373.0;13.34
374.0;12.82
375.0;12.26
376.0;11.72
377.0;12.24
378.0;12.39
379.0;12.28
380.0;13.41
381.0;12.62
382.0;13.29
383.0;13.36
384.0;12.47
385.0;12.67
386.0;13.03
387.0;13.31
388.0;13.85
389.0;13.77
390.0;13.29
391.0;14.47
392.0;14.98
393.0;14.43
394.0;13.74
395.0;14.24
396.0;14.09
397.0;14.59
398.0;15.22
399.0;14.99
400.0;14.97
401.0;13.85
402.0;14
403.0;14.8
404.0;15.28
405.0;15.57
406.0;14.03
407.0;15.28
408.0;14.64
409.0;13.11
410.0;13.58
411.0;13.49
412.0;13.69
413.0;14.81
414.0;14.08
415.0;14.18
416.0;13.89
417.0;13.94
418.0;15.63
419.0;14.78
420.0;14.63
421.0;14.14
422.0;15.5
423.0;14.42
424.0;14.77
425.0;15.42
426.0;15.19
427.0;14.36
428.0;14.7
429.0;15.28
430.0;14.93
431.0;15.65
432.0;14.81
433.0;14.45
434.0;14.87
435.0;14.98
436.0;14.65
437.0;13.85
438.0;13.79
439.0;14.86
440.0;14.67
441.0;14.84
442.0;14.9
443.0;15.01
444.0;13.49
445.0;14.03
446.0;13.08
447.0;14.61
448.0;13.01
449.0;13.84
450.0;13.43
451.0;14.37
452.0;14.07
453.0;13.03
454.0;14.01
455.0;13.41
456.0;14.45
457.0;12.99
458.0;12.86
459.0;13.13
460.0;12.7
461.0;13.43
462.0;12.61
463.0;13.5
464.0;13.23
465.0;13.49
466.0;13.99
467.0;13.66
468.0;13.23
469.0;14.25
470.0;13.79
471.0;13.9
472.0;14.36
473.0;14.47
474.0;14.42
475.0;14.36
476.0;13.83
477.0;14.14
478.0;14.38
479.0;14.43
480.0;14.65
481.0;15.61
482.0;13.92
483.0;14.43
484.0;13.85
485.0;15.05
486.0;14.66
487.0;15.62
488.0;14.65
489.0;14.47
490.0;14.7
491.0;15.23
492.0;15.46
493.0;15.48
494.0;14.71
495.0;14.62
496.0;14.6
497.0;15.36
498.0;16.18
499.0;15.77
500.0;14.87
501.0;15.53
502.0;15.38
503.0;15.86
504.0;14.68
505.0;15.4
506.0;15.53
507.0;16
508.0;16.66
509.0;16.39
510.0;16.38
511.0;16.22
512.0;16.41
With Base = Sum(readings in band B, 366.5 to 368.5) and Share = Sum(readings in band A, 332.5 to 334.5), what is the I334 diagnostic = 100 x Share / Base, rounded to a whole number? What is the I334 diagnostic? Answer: 111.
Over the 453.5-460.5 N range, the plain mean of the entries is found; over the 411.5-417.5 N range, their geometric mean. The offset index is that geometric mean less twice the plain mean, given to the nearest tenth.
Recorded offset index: -12.6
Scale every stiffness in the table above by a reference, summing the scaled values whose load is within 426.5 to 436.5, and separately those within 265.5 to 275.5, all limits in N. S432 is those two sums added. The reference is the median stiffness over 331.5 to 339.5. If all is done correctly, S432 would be 21.3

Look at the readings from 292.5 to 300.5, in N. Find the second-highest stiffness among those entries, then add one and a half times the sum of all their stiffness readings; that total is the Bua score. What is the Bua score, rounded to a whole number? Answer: 165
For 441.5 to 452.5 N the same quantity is 246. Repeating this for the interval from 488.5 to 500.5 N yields 288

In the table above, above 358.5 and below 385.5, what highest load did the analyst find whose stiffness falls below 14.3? 385.0 N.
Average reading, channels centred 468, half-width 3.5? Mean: 13.8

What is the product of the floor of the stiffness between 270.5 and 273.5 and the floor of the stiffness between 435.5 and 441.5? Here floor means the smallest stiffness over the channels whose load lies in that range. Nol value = 178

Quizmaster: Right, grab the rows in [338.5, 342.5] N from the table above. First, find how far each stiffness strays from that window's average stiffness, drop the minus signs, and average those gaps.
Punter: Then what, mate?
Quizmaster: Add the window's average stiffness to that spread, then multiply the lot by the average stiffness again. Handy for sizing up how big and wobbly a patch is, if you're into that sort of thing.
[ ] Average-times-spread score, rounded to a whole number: 180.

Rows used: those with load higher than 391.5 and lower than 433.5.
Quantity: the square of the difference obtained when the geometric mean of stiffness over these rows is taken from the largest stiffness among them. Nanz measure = 1.19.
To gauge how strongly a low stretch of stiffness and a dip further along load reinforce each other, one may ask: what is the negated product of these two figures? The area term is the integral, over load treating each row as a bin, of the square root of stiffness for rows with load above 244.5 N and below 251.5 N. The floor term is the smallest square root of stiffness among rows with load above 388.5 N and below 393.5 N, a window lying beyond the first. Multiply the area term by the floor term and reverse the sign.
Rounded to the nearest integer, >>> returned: -97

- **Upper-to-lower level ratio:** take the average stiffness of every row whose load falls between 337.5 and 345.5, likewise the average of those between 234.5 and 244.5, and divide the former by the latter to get 0.88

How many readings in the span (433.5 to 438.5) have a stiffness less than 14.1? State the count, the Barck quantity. 2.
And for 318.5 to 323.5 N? 5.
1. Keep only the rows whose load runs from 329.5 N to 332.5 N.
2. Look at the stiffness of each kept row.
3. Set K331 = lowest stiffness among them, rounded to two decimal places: 12.95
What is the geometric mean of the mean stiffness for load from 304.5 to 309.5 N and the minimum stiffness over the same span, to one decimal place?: 12.1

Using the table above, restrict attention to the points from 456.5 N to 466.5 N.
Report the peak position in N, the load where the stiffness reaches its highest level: 466.0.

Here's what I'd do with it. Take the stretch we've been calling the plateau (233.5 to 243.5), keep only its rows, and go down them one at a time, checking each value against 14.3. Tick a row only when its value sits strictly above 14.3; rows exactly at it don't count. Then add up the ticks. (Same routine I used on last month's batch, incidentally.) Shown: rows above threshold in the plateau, 10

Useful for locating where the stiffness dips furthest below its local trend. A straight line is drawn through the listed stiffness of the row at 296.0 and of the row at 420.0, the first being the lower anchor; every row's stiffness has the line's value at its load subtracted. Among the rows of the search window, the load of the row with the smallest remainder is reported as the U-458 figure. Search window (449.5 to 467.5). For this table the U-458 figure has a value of 462.0 N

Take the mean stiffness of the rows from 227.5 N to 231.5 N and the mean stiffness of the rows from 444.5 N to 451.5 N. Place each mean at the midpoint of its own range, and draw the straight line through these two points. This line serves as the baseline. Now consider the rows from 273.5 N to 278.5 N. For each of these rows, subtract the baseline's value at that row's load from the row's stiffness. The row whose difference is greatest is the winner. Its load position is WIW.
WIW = 274.0 N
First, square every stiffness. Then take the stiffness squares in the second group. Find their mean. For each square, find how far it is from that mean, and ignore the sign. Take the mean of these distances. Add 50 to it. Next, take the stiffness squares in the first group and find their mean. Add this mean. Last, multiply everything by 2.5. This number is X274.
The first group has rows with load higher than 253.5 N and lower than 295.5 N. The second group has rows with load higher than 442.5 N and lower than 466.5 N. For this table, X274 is 599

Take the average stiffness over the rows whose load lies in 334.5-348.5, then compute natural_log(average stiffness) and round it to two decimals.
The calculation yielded 2.59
